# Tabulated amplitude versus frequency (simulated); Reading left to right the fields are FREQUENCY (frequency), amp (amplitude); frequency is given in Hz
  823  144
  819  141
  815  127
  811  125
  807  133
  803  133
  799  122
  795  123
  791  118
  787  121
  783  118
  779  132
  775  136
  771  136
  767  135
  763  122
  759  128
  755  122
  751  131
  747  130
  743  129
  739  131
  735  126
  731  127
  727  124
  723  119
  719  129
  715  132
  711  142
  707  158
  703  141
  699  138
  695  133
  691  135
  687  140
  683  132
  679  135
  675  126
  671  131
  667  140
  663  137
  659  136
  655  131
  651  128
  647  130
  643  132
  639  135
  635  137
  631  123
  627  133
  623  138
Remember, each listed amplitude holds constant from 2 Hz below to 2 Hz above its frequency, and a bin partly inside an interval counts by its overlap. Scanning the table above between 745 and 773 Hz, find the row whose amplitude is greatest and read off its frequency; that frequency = 771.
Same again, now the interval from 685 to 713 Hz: 707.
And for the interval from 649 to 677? 667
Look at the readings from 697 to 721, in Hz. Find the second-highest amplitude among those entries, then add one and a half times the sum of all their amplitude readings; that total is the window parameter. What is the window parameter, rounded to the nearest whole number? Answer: 1402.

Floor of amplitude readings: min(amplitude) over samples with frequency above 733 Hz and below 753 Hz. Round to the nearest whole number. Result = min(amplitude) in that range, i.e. 126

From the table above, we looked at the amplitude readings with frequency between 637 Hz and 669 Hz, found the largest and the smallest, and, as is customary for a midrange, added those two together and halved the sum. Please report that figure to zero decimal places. 134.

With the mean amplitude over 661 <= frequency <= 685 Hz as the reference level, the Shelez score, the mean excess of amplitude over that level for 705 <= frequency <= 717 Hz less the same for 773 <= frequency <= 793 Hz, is 19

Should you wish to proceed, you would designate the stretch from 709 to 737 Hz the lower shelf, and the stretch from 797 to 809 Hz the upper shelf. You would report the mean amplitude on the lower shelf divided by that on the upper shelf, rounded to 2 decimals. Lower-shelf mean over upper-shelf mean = 0.99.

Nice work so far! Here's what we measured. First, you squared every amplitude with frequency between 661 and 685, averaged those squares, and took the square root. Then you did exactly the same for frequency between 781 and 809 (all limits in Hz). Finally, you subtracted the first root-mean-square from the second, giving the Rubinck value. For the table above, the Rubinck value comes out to -9.4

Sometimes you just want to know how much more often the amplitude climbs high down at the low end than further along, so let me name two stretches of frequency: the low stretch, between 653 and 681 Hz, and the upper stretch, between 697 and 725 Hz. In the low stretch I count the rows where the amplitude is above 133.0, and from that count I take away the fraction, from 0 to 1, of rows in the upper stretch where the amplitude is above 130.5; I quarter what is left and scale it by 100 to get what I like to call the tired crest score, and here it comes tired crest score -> 82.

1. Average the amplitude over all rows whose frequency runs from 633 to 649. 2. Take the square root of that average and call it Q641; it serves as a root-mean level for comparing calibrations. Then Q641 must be 11.6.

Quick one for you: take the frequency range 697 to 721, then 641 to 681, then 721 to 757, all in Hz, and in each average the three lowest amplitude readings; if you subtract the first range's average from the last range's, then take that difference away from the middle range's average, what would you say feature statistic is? 139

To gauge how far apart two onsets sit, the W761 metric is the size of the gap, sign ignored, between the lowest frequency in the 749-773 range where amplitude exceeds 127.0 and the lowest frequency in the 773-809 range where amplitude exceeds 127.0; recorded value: 24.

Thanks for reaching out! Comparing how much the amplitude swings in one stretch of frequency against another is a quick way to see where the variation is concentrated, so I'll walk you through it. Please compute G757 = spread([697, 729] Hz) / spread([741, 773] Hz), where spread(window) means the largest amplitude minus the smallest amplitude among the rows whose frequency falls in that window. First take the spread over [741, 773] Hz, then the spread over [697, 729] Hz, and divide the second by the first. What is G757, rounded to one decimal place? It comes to 2.8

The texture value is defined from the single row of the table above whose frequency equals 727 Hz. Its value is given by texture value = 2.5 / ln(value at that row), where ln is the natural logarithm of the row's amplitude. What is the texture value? 0.519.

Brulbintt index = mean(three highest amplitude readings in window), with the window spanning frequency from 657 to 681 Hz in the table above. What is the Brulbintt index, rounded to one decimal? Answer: 137.7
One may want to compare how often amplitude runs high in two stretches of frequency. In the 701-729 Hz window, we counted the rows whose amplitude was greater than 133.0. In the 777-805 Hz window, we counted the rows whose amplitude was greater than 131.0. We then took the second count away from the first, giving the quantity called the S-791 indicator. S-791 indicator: 1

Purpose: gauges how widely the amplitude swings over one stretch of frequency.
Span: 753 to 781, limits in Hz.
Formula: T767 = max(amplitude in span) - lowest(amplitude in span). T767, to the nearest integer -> 14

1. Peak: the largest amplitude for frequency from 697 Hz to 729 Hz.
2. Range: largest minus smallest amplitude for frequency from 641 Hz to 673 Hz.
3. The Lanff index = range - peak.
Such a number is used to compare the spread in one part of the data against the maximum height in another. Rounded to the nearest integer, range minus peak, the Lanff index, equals -146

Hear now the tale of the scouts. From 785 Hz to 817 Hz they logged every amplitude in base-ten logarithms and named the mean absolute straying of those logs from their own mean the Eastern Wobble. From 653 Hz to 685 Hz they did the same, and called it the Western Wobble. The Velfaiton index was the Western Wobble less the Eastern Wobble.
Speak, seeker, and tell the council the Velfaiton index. -0.003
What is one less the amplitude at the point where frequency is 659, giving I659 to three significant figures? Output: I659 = -135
